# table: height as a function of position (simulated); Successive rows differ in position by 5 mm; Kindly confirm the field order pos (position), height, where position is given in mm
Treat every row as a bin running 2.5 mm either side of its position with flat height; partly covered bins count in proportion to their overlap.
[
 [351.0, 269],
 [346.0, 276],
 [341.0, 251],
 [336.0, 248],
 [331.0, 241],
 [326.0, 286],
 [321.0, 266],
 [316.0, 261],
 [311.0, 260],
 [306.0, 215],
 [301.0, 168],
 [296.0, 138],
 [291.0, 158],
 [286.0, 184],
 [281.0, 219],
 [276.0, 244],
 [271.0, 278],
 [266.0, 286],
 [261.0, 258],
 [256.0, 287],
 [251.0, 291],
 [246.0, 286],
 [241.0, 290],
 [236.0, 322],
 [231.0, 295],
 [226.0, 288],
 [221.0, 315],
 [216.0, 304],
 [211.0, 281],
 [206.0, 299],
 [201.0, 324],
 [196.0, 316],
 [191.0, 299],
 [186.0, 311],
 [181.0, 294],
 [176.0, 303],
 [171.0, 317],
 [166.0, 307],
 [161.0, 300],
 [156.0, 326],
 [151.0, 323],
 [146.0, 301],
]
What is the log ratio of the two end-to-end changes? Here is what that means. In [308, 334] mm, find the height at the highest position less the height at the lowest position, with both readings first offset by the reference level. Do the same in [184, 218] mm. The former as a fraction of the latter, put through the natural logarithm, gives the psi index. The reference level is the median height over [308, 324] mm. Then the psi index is 1.0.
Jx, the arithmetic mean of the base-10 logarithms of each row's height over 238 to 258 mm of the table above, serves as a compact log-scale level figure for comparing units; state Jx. 2.46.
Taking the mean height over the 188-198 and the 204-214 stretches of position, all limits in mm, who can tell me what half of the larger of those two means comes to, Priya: 154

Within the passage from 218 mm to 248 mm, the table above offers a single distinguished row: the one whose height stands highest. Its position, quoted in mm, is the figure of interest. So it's 236.0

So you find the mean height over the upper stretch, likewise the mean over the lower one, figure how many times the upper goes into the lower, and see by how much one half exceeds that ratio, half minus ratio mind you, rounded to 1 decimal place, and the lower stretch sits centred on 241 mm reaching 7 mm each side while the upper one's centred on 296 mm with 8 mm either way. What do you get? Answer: -1.4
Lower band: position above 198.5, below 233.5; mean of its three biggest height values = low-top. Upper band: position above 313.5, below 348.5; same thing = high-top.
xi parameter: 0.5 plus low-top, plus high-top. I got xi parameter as 591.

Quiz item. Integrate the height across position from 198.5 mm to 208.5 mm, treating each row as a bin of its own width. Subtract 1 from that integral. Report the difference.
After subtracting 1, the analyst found 3114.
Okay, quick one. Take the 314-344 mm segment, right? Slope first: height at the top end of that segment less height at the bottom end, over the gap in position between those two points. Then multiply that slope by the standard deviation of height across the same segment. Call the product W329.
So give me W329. -6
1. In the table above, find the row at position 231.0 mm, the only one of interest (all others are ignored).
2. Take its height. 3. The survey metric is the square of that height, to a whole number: 87025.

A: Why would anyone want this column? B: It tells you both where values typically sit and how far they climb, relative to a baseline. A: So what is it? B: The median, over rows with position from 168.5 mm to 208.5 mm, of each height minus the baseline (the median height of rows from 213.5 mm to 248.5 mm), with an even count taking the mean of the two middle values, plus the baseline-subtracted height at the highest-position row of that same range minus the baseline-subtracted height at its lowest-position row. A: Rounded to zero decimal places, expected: -6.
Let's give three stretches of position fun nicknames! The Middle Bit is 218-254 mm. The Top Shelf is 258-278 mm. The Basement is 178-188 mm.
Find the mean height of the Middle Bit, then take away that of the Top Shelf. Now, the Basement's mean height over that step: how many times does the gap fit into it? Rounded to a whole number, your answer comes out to 10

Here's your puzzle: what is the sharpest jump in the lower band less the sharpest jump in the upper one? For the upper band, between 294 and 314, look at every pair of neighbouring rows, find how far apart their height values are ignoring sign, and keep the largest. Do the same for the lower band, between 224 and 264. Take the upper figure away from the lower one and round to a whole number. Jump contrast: -15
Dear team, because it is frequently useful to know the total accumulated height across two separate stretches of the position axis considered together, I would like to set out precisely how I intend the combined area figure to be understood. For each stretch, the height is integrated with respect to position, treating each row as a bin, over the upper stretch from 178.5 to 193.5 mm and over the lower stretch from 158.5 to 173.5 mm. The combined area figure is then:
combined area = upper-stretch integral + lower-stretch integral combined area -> 9140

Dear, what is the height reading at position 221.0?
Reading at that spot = 315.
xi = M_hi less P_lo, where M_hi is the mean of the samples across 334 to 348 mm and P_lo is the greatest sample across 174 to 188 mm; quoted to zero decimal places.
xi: -53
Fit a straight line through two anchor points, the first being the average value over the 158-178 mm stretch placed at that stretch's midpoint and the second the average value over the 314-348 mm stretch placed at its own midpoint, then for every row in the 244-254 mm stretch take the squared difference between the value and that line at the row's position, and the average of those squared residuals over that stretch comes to 27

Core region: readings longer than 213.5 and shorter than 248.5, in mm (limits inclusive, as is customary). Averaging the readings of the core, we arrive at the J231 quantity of 300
